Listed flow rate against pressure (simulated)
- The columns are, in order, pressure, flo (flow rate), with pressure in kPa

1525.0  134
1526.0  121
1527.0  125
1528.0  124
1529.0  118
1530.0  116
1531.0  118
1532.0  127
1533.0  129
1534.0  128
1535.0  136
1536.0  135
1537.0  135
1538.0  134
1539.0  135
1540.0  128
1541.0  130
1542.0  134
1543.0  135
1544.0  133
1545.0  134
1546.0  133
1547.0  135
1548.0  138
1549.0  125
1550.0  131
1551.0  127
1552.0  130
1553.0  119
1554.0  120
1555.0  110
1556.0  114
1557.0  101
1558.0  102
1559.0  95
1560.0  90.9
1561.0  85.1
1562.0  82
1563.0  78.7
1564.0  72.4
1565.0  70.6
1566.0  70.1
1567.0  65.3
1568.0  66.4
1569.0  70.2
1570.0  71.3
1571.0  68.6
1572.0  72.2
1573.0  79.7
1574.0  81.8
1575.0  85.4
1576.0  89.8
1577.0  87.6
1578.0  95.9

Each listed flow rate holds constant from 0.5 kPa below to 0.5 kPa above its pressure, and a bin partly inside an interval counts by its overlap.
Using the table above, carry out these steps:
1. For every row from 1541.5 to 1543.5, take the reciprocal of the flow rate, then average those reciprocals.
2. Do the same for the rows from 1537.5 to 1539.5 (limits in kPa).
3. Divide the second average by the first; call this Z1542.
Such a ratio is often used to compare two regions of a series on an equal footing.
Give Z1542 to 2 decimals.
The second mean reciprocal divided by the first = 1.00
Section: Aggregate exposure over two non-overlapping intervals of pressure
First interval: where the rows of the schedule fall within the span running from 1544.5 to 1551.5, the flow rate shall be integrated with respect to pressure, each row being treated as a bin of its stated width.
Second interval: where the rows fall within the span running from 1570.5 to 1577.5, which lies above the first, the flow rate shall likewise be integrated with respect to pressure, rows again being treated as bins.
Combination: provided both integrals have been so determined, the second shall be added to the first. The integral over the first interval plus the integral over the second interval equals 1488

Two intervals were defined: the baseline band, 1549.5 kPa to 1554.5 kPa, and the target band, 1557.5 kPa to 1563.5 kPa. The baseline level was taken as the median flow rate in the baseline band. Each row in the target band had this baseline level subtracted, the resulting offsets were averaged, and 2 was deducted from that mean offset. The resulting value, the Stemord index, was -40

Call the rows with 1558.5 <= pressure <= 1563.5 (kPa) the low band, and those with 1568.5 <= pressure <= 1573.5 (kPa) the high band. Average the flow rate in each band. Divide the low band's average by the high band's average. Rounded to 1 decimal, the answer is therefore 1.2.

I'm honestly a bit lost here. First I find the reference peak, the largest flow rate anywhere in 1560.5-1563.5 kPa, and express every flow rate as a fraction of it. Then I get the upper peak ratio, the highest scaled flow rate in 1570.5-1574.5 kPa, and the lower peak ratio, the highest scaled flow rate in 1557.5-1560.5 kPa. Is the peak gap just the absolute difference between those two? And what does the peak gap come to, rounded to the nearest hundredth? 0.24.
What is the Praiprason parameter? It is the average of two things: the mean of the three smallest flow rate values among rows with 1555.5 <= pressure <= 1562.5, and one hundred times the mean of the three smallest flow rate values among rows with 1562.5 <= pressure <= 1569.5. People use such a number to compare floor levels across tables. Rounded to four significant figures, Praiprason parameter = 3406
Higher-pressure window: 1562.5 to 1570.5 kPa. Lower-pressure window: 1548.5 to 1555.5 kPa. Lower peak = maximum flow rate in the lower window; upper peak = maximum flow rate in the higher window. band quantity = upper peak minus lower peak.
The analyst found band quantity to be -52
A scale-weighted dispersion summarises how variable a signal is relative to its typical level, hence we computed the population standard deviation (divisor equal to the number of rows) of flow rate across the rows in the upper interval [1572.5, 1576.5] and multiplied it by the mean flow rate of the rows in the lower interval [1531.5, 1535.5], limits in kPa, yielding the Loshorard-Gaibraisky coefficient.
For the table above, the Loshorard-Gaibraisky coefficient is 498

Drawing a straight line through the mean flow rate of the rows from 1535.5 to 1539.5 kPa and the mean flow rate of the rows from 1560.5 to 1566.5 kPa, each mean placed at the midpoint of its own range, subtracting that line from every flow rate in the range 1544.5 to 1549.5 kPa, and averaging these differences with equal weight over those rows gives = 19.5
